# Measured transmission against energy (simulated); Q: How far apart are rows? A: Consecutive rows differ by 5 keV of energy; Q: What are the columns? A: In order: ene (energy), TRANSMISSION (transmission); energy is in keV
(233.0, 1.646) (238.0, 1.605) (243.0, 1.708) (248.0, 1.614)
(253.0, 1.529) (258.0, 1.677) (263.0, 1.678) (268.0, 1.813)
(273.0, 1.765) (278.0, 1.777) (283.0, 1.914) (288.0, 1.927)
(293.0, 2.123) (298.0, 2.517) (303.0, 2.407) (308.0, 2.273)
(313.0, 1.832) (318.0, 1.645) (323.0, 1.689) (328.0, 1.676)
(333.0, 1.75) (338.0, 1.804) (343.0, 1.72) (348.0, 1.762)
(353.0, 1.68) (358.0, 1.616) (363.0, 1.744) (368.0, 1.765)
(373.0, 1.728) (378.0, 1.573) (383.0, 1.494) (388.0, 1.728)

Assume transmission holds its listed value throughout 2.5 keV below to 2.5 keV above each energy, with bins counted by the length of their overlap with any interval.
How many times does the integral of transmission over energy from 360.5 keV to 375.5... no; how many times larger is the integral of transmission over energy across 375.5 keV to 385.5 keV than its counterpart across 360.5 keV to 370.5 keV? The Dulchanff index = 0.9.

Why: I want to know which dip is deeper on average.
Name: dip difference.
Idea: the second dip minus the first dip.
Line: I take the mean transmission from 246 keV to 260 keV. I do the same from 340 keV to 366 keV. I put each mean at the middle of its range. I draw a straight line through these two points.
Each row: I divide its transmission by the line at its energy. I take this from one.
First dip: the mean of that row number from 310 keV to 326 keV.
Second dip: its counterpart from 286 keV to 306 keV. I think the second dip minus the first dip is -0.33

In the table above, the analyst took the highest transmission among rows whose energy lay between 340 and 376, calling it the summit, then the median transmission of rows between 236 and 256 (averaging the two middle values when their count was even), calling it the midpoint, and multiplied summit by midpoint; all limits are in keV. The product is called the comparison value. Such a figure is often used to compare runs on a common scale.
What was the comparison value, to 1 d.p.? 2.8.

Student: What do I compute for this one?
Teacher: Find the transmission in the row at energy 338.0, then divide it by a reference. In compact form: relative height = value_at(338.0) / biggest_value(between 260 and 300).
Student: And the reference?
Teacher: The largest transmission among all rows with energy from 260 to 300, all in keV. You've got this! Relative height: 0.717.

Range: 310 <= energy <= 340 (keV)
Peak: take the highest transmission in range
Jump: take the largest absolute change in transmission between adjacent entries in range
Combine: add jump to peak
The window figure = 2.02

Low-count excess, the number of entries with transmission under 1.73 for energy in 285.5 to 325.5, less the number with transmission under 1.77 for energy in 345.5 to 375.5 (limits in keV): -4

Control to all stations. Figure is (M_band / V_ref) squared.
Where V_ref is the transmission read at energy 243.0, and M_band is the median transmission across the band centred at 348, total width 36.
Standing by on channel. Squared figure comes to 1.04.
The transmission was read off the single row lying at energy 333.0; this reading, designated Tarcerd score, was 1.75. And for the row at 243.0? 1.708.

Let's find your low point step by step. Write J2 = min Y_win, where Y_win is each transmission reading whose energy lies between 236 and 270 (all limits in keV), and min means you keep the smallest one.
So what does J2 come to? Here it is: 1.529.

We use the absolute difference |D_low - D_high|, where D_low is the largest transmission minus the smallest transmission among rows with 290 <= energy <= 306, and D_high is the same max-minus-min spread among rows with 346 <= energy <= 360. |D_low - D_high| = 0.25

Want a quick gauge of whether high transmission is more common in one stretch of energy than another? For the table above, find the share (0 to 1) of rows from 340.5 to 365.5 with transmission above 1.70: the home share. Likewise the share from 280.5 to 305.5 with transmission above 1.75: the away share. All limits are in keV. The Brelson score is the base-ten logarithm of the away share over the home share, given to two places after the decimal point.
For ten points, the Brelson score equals 0.22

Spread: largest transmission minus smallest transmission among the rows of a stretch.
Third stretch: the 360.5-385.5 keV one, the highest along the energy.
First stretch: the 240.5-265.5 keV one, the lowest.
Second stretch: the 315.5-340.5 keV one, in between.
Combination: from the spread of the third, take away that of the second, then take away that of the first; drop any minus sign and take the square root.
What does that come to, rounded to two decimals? 0.26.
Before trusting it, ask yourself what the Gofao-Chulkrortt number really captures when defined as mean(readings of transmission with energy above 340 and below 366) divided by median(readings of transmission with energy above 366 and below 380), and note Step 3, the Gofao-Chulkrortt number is 0.99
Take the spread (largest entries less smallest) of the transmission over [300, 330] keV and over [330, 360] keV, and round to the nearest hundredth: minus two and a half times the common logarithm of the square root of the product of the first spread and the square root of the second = 0.60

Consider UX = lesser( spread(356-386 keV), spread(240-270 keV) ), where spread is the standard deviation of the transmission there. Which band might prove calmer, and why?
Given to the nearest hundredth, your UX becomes 0.09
